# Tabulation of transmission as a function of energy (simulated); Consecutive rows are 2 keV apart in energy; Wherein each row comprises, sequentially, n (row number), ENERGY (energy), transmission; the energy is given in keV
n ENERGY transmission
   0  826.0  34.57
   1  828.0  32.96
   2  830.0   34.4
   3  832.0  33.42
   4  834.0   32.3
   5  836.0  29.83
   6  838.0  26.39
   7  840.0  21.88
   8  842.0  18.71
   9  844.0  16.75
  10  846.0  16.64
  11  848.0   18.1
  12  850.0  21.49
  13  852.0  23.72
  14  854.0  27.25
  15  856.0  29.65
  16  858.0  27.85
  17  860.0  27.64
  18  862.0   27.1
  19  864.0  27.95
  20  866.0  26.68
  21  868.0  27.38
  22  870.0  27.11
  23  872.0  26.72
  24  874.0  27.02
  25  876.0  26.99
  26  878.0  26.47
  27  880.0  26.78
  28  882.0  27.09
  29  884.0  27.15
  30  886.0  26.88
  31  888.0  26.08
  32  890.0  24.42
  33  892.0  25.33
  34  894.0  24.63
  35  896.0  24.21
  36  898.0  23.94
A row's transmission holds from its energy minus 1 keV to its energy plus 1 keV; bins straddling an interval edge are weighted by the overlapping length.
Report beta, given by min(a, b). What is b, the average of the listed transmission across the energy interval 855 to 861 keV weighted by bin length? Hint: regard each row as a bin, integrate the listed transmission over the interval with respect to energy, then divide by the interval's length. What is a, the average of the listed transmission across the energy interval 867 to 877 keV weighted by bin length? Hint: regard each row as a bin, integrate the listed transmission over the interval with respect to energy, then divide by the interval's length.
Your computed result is 27.0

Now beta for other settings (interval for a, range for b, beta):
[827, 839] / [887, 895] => 25.1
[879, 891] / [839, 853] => 19.6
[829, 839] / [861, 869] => 27.3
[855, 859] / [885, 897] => 25.3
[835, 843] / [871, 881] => 24.2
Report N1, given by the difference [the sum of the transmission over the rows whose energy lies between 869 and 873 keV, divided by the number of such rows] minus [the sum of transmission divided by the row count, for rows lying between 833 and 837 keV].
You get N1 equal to -4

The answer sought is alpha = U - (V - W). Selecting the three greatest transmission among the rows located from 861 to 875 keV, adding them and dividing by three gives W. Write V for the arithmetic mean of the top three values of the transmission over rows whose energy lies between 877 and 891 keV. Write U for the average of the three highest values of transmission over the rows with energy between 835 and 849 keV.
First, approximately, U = 26.0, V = 27.0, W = 27.5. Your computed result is 26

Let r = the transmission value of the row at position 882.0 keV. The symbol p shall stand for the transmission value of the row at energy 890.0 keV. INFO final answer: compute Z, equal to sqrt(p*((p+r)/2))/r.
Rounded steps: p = 24.42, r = 27.09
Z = 0.93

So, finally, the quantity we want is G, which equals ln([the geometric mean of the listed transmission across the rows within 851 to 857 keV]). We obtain 3.29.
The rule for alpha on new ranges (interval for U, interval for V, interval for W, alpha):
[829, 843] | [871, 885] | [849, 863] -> 35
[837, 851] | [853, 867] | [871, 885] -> 22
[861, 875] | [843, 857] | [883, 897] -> 27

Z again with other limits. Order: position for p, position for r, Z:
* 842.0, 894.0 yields 0.82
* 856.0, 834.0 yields 0.94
